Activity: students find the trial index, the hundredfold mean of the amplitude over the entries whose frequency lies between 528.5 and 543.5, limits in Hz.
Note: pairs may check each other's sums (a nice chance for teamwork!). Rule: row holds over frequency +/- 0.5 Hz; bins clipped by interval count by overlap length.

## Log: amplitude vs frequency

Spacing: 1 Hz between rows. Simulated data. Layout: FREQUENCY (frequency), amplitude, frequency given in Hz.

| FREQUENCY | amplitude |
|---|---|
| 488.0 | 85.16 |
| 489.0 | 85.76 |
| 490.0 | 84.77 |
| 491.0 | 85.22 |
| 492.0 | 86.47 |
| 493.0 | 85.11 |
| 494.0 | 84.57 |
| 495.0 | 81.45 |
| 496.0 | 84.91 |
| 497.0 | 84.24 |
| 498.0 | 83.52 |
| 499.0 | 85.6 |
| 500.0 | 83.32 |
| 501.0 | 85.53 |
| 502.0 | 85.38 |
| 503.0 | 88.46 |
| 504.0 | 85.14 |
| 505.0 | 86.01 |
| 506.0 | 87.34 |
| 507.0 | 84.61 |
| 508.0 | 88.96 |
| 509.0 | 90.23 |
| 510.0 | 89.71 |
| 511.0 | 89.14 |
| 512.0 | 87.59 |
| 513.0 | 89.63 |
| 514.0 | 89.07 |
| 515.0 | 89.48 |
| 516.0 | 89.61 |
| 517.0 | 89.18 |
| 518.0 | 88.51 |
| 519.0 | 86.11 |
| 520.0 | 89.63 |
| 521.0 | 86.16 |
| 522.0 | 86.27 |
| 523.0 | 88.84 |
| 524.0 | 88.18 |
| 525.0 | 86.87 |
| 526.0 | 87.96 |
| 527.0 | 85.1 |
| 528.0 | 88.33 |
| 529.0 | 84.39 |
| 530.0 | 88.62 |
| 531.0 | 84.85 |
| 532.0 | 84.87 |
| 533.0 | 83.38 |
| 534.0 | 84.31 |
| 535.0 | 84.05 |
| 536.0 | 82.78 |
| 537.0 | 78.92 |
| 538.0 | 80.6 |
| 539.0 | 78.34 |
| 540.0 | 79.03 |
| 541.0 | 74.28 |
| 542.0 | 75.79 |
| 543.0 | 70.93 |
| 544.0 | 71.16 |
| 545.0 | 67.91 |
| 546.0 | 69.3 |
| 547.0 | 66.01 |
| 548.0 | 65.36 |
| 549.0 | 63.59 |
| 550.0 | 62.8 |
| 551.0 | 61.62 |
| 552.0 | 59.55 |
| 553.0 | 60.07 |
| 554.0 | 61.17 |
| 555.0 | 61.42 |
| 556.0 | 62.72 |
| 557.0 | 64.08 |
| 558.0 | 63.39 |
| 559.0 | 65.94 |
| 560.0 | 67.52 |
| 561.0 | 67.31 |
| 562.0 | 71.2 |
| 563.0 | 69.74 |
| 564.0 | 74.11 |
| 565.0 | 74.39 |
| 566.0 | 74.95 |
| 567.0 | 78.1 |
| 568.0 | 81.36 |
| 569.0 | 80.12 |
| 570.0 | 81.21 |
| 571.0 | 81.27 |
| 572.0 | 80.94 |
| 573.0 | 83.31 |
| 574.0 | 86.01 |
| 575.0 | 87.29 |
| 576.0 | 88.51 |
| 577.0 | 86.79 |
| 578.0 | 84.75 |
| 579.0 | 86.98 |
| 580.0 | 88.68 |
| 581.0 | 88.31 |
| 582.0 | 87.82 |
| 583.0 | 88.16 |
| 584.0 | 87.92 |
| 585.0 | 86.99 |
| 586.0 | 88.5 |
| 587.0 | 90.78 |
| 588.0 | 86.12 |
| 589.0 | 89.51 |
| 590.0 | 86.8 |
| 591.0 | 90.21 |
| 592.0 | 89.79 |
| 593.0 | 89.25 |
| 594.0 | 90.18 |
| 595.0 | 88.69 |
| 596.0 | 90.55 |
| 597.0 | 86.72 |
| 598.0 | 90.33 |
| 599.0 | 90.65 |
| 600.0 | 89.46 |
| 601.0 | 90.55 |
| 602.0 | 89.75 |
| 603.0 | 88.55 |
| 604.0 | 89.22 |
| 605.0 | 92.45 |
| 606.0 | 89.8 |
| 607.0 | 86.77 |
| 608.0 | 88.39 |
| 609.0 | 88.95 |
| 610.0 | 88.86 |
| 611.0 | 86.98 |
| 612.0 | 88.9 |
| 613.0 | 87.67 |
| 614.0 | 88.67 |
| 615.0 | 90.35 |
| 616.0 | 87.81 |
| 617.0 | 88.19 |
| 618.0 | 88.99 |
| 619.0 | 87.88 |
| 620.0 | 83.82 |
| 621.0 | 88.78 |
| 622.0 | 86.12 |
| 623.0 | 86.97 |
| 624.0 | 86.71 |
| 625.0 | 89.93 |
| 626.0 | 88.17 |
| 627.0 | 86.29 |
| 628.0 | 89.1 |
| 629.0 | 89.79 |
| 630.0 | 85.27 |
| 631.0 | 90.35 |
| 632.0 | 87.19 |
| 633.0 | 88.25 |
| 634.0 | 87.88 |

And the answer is 8101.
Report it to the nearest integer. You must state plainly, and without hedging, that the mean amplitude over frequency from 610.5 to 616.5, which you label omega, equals 88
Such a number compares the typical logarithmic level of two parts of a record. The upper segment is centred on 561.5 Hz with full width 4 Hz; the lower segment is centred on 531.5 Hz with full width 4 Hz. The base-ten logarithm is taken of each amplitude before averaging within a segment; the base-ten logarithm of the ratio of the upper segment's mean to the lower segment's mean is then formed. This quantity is -0.021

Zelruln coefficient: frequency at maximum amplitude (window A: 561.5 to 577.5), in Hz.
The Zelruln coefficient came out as 576.0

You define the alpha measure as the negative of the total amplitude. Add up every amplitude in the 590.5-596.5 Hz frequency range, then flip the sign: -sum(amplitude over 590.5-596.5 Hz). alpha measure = -539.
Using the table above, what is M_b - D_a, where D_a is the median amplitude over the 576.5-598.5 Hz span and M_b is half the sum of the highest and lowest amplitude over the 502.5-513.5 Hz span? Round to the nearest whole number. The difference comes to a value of -1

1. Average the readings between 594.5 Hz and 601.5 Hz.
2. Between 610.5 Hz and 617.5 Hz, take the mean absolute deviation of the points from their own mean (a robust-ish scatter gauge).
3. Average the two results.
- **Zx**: 45.2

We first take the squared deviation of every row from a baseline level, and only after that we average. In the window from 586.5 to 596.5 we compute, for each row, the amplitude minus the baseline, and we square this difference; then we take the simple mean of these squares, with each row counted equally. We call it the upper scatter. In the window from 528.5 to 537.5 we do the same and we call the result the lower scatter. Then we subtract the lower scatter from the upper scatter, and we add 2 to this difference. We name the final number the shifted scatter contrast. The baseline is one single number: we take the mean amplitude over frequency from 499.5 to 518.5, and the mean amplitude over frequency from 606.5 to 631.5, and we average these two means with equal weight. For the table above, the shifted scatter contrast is -14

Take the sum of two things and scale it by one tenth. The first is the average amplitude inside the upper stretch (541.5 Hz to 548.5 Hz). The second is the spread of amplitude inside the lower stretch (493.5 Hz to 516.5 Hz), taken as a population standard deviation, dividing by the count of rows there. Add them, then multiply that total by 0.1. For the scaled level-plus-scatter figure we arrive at 7.2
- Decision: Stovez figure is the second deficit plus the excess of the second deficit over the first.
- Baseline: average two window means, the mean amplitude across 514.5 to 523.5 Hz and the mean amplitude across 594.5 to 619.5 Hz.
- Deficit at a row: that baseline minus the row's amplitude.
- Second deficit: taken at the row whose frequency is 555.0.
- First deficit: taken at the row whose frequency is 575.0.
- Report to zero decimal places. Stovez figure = 53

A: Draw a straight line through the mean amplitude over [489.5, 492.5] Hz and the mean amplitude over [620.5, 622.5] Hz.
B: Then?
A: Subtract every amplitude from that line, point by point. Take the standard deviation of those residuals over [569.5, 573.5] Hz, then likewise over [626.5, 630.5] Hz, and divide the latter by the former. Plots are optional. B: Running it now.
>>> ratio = 2.0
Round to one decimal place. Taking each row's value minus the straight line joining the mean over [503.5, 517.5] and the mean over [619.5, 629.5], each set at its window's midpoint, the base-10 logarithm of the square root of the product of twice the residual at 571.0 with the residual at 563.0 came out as 1.2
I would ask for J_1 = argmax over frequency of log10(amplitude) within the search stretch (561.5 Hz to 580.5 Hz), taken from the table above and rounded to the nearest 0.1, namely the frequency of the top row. 580.0 Hz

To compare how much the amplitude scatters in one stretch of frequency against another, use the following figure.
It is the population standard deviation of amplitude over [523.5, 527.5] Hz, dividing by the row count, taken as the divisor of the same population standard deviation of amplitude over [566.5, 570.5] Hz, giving 1.07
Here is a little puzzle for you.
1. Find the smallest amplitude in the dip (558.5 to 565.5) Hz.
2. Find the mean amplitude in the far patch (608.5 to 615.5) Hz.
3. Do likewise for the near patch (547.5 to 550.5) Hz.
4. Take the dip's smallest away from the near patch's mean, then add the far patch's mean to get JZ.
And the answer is 87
